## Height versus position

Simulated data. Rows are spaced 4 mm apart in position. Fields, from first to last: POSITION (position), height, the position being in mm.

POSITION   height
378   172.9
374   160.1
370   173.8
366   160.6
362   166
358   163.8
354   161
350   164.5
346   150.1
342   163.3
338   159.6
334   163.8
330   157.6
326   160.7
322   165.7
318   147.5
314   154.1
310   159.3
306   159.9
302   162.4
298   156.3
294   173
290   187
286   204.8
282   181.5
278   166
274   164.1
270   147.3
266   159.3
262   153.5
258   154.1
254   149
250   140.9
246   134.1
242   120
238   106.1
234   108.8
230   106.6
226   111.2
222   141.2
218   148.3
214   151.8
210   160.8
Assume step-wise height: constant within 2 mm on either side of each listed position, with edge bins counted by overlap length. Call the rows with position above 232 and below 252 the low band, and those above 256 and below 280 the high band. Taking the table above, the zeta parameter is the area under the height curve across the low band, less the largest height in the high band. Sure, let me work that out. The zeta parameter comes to 2274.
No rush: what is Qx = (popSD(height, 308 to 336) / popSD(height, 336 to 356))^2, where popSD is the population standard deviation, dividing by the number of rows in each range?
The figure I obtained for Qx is 1.2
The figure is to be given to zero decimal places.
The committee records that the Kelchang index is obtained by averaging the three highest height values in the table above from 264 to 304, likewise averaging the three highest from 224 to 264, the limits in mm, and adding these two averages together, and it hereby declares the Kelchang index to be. 343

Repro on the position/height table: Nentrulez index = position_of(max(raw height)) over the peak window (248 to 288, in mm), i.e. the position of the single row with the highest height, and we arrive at 286 mm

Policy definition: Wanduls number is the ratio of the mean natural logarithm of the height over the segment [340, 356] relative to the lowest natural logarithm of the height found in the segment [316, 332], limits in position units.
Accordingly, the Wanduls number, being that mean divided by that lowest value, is 1.016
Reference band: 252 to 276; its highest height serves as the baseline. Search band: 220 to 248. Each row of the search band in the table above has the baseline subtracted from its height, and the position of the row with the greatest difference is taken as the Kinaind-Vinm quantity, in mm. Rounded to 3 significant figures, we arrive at 222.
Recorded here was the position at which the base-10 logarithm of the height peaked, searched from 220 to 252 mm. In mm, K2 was 222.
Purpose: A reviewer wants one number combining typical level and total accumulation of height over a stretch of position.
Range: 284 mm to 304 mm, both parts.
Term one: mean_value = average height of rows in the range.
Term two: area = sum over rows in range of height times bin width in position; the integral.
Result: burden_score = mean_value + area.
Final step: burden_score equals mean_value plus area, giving 3711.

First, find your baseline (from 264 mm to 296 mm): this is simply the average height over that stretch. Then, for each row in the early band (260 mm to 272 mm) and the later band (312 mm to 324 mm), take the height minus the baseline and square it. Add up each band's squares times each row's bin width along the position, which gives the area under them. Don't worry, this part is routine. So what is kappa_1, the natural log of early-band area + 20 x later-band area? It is 11.4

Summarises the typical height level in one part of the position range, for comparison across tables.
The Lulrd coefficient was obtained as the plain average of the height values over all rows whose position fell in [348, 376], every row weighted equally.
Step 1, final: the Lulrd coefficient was 164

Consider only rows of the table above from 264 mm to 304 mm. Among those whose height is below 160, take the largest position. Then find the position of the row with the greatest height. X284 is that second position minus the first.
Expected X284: -12 mm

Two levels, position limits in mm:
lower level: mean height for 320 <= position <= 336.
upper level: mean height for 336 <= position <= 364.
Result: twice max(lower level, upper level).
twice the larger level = 324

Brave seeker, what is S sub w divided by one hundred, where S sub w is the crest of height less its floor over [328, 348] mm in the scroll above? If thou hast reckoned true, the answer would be 0.14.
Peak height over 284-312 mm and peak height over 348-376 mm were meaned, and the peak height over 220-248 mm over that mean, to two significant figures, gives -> 0.75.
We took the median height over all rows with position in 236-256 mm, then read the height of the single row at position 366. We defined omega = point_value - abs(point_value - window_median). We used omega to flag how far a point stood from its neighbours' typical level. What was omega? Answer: 134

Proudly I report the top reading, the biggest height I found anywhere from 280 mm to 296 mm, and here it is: 204.8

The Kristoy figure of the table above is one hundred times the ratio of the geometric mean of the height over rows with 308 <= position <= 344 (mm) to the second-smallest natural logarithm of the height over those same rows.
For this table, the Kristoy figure 3156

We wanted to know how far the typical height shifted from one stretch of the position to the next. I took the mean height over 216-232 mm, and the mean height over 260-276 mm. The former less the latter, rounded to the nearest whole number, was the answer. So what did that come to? -29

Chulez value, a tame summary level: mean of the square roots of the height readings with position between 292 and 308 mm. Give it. 12.8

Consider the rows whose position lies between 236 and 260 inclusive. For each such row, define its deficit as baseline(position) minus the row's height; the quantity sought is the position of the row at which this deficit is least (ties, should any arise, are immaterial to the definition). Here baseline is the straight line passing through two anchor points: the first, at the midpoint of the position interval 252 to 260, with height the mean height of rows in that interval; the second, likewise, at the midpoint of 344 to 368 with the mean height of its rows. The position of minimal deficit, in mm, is 258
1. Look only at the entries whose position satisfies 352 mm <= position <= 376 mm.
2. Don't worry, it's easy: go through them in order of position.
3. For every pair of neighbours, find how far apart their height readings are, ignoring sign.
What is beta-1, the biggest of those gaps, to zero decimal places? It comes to 14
